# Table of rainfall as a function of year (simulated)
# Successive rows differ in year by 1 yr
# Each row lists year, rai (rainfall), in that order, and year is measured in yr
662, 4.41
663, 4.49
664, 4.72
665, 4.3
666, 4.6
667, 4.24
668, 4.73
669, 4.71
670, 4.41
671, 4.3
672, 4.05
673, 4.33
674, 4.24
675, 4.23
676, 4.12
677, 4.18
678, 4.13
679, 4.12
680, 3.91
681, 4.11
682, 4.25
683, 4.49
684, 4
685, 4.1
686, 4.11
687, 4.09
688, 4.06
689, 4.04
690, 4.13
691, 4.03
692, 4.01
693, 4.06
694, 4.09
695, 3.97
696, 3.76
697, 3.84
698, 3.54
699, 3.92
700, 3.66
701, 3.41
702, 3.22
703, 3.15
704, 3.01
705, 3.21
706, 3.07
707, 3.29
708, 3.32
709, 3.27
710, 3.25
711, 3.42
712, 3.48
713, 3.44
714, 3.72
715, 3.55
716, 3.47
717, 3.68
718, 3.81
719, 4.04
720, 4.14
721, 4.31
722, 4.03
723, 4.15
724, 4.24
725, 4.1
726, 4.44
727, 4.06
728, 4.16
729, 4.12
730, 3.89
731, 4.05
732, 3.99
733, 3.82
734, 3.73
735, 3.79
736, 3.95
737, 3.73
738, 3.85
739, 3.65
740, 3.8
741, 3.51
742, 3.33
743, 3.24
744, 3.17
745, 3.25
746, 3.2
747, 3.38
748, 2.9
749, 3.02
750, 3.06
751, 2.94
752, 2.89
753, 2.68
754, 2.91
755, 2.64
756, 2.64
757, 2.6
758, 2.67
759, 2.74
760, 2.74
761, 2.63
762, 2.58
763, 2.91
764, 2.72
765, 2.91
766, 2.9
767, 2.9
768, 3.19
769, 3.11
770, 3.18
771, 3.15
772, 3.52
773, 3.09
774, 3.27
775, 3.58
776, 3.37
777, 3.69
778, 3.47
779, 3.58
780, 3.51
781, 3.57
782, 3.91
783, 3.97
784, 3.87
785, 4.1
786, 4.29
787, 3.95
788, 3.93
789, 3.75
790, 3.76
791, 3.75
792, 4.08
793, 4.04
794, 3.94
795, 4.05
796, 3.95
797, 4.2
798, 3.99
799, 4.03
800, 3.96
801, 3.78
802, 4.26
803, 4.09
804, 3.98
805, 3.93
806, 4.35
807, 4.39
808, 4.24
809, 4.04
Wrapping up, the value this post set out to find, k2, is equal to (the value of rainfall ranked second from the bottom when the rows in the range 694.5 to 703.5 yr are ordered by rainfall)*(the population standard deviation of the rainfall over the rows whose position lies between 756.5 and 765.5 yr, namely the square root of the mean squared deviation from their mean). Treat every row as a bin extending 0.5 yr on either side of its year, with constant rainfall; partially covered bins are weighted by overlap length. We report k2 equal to 0.37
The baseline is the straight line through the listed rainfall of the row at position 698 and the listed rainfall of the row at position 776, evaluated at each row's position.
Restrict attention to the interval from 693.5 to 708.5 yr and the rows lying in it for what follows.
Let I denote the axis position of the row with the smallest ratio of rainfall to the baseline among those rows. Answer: 704 yr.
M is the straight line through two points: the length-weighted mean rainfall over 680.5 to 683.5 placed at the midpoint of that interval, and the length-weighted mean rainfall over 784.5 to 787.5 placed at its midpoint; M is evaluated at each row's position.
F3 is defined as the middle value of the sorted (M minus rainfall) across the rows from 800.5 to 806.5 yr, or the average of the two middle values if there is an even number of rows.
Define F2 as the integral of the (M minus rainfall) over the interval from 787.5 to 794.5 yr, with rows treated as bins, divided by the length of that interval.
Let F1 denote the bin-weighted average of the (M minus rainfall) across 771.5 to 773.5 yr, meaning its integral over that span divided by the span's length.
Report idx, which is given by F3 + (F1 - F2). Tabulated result 0.67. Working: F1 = 0.8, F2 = 0.21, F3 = 0.0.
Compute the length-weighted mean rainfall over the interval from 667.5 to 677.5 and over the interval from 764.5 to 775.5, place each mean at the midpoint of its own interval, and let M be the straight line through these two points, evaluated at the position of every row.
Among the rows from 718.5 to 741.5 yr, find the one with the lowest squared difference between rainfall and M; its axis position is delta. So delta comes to 741 yr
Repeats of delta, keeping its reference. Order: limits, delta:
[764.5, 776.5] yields 771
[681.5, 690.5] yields 690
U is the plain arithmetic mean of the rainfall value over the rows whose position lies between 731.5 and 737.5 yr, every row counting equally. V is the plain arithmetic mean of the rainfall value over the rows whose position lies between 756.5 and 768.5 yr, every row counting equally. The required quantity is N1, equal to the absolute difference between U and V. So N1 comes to 1.04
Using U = 3.8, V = 2.8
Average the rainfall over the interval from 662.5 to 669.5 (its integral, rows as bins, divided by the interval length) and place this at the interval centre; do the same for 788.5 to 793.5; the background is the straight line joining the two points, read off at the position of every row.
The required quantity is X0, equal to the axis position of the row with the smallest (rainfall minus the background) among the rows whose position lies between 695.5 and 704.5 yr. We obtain 704 yr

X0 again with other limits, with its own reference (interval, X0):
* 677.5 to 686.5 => 680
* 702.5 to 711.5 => 704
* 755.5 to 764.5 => 757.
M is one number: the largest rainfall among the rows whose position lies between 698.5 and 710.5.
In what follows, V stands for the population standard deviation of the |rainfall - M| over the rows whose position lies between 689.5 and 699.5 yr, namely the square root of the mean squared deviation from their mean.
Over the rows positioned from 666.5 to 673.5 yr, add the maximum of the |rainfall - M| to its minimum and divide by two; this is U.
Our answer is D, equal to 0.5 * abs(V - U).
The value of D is 0.19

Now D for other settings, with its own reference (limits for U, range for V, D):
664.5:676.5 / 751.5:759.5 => 0.18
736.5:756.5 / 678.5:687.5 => 0.26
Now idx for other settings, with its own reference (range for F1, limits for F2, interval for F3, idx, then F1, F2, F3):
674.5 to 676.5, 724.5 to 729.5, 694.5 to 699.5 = 0.50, 0.1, 0.03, 0.4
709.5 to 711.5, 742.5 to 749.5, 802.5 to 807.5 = -0.12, 0.9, 1.01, 0.0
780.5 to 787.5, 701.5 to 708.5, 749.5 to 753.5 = 0.36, 0.2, 1.06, 1.3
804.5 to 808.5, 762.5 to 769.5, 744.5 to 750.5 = -0.30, -0.1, 1.20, 1.0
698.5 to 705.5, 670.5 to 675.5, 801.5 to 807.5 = 0.73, 0.9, 0.07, -0.1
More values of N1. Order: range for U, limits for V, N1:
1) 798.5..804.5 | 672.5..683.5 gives 0.18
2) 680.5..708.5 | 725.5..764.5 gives 0.47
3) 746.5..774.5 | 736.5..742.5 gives 0.72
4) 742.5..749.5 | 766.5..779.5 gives 0.15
